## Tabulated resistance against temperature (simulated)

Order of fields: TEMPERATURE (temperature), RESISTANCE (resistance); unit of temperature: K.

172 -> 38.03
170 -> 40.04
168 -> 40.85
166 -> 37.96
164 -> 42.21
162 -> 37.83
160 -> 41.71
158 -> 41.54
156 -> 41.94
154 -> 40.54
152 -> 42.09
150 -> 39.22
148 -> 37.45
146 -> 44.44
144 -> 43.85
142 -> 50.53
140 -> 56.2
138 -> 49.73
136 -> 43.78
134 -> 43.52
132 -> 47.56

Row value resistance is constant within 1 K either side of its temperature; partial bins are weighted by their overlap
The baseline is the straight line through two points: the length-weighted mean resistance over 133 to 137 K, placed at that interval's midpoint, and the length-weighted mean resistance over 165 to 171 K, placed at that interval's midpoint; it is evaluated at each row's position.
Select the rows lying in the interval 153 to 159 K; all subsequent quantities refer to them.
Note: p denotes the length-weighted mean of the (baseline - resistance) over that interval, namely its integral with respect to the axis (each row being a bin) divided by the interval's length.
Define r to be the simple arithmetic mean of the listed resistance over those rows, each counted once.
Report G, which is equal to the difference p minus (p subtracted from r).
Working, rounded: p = -0.3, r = 41.3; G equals -42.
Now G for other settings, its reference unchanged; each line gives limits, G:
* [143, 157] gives -40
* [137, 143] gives -70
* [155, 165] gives -42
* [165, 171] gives -40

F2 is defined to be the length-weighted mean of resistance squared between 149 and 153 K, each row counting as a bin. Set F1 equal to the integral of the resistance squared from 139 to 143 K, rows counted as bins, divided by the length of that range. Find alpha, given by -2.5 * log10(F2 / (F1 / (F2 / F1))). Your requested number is 1.18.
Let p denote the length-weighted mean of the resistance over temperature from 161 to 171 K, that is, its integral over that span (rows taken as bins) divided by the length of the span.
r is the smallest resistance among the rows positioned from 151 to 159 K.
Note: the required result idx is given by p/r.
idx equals 0.98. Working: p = 39.8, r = 40.54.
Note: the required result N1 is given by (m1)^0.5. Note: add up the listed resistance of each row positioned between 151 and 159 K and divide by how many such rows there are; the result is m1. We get 6.4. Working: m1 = 42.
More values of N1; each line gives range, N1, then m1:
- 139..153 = 6.7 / 45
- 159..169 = 6.3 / 40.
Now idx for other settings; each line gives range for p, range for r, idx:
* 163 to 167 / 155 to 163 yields 1.06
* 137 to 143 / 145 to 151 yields 1.39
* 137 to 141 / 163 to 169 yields 1.40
